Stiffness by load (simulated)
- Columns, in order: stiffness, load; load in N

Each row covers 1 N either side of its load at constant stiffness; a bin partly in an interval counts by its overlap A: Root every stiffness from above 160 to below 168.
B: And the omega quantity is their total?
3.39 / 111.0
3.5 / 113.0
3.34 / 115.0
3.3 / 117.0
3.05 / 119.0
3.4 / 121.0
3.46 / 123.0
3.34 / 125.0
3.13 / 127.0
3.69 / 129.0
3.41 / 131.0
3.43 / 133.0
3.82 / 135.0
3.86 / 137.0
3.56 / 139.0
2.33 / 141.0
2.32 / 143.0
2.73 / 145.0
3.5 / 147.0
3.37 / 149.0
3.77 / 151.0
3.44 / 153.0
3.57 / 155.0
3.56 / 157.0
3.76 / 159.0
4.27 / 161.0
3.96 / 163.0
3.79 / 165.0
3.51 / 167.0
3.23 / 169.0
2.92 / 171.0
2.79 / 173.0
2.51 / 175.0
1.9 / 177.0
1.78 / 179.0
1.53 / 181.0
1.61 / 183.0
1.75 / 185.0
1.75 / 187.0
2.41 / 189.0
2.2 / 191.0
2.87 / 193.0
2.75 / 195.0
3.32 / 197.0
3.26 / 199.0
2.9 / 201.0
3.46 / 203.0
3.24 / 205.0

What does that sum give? 7.9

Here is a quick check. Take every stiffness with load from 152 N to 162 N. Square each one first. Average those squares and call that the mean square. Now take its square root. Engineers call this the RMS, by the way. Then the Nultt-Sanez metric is 3.73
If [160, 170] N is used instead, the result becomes 3.77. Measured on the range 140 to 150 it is 2.89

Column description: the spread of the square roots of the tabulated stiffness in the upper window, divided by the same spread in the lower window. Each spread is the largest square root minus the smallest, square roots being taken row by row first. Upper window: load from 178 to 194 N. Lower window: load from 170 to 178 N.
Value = 1.38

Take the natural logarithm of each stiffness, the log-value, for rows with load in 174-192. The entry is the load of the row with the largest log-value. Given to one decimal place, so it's 175.0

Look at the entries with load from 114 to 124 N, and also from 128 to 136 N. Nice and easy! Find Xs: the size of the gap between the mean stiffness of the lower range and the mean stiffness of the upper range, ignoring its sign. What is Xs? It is 0.28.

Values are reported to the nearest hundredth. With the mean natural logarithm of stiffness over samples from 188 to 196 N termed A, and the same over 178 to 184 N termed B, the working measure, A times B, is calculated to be 0.46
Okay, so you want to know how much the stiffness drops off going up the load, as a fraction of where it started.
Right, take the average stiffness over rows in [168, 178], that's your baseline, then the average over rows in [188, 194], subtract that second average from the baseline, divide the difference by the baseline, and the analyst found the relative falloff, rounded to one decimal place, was 0.1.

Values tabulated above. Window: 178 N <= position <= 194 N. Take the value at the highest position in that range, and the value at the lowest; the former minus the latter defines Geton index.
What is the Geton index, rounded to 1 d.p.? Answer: 1.1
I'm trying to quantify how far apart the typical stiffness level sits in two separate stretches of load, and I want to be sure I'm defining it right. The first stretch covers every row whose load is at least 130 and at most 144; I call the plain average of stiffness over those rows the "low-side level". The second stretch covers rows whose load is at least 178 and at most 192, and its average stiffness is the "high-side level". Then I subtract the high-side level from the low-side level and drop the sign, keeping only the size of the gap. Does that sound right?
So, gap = 1.4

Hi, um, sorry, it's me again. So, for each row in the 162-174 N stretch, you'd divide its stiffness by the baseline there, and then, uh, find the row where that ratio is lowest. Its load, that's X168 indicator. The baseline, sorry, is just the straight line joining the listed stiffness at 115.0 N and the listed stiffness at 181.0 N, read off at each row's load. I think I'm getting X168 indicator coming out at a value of 173.0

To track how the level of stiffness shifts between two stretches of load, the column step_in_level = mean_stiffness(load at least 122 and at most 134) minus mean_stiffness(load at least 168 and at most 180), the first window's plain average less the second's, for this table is 0.89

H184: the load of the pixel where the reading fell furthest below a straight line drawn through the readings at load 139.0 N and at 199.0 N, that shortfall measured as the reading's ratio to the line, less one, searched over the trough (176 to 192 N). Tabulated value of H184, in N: 181.0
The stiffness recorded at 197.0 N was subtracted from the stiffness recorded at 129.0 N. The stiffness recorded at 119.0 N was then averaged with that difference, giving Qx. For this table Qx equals 1.7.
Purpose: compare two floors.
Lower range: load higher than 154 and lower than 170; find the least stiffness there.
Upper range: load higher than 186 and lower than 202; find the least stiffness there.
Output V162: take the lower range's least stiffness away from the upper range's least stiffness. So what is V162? -1.5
